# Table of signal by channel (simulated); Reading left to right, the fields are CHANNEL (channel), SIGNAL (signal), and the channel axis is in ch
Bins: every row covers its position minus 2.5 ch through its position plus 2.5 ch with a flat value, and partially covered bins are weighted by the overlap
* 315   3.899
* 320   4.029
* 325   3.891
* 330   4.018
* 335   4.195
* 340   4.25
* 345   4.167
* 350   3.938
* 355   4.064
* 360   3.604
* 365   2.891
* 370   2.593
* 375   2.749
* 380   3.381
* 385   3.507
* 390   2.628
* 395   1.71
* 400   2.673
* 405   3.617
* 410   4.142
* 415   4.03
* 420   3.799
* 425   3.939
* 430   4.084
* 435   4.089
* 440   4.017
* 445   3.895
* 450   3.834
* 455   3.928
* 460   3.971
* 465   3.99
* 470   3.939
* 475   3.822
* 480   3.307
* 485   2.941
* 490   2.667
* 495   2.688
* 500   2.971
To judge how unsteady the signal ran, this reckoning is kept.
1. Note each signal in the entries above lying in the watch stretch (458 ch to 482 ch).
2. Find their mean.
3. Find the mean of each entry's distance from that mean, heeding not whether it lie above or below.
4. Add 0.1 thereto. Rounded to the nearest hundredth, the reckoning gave 0.30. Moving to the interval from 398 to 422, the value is 0.51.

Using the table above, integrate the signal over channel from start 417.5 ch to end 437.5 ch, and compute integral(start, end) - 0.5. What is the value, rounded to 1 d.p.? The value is 79.1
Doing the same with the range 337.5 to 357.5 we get 81.6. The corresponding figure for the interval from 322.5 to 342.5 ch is 81.3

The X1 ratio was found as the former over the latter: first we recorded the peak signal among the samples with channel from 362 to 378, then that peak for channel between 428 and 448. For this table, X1 0.71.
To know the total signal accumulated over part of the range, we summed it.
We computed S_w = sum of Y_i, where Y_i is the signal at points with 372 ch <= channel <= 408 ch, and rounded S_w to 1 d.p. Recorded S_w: 20.3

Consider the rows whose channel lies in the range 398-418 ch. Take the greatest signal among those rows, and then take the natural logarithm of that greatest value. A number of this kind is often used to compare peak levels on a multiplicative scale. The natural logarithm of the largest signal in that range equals 1.42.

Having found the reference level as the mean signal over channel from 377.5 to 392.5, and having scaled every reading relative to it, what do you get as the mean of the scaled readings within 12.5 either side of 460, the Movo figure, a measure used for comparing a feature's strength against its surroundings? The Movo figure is 1.24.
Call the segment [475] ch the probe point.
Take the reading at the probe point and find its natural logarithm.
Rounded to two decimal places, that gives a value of 1.34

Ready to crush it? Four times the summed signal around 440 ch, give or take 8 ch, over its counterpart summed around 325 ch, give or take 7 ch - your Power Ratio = 4.0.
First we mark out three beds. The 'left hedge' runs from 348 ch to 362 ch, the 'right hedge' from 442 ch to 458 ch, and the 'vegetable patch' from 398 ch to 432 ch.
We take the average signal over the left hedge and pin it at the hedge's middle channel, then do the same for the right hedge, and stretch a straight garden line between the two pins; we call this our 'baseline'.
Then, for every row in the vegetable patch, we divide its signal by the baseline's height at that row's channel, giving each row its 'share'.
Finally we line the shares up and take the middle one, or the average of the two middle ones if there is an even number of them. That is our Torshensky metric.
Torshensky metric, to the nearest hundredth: 1.01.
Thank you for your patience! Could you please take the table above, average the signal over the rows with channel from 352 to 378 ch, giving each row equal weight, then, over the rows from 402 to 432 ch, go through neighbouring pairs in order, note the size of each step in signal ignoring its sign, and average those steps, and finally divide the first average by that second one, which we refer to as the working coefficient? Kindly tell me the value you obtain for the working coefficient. 14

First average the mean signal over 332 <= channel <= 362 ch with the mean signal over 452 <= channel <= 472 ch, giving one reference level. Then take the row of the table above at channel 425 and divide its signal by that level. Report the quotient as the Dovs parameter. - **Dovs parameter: 1.0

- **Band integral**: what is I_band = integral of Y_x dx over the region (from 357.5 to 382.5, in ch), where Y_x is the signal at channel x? 76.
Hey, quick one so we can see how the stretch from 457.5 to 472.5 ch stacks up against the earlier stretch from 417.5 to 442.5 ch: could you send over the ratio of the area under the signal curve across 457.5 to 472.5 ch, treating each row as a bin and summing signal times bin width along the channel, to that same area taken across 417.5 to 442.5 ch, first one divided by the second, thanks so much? 0.60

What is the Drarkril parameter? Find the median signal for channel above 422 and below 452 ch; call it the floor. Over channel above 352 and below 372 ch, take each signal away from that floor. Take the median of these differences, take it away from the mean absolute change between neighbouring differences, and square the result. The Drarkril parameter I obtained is 0.06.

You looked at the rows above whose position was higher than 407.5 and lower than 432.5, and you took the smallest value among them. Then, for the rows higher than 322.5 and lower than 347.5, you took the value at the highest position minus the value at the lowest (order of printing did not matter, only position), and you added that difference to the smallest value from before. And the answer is 4.1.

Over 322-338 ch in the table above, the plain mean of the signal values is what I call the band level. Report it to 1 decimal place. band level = 4.0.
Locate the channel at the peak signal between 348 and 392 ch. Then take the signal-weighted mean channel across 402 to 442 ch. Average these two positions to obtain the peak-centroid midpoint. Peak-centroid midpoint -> 388.9 ch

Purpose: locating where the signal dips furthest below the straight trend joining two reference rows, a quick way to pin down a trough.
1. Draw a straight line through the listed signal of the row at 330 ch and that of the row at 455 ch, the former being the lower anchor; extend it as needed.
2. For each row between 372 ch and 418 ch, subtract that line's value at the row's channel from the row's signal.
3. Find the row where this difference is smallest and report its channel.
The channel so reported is 395 ch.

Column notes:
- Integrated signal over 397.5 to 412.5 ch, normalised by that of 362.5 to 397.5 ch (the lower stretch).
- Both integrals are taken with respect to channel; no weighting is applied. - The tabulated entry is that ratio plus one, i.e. 1.5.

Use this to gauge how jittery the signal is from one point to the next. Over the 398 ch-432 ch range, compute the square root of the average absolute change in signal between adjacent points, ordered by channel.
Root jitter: 0.59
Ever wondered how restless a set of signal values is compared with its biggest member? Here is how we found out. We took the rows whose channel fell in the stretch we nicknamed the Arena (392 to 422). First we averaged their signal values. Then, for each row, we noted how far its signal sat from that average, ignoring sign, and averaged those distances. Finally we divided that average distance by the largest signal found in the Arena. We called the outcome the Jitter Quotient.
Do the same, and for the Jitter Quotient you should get 0.18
